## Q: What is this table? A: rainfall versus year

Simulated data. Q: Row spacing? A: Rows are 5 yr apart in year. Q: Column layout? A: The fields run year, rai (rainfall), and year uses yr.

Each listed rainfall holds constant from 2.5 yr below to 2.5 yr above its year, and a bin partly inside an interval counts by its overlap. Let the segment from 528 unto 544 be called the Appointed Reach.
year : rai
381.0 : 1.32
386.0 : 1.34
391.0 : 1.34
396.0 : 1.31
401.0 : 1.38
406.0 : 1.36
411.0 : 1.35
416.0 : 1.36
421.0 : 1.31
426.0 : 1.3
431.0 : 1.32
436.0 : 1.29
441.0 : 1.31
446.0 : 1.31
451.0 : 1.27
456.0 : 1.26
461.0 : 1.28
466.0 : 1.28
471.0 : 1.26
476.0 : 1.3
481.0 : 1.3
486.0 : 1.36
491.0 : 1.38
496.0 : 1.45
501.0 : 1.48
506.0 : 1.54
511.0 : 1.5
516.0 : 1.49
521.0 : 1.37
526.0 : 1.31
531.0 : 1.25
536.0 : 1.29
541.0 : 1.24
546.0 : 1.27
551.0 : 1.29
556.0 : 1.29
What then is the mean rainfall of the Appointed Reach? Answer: 1.26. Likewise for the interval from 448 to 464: 1.27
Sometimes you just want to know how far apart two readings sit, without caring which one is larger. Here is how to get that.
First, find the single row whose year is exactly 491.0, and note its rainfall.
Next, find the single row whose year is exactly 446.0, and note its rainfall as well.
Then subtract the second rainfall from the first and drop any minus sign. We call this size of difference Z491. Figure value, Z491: 0.070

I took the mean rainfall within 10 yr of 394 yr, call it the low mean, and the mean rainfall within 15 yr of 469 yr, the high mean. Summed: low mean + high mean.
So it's 2.62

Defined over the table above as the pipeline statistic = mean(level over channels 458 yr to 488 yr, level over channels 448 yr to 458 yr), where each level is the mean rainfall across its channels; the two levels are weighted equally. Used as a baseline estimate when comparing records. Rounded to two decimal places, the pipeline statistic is 1.28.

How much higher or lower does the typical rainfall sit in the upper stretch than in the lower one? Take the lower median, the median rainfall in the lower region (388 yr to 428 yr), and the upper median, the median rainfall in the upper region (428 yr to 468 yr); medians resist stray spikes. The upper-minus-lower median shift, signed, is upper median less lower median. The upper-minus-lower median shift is -0.06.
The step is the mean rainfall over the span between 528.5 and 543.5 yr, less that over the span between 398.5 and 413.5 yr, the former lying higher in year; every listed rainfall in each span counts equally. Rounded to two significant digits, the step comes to -0.10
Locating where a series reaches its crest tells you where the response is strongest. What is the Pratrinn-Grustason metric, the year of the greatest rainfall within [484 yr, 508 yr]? 506.0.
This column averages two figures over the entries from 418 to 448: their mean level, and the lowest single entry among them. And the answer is 1.30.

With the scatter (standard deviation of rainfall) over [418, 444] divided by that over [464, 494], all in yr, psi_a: 0.24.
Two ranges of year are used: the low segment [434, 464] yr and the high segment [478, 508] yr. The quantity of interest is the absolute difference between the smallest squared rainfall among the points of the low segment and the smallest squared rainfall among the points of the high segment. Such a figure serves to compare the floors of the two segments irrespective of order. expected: 0.10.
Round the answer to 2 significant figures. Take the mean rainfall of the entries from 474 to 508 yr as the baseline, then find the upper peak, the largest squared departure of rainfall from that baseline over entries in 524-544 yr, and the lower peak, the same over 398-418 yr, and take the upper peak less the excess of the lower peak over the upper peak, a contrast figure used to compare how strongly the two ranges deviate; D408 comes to 0.049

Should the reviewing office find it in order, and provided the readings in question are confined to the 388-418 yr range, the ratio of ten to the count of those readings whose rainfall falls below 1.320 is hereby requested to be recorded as 10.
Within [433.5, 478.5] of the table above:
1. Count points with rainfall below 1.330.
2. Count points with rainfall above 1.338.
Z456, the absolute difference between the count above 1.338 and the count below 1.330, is 9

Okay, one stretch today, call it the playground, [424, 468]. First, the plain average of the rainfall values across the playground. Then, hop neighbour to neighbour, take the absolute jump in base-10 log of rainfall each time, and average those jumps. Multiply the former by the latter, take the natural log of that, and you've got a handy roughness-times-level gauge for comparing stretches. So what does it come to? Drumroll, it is -4.88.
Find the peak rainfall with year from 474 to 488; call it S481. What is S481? 1.36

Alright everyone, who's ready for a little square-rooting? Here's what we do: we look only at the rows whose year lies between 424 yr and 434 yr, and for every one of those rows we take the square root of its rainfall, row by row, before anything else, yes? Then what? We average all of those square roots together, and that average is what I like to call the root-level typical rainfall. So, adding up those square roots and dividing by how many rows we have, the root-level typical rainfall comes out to 1.14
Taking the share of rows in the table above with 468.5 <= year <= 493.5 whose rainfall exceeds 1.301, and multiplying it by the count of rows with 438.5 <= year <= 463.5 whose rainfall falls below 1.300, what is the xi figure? 1.2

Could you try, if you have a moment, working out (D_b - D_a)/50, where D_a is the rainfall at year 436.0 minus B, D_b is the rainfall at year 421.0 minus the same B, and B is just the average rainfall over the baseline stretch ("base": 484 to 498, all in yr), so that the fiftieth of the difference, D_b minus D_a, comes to 0.000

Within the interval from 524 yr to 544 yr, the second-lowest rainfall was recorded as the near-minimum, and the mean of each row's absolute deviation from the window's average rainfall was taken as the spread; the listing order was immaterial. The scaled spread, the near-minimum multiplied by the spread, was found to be 0.034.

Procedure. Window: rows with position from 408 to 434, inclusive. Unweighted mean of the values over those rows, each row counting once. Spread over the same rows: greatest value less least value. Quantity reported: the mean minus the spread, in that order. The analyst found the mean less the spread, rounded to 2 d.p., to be 1.27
